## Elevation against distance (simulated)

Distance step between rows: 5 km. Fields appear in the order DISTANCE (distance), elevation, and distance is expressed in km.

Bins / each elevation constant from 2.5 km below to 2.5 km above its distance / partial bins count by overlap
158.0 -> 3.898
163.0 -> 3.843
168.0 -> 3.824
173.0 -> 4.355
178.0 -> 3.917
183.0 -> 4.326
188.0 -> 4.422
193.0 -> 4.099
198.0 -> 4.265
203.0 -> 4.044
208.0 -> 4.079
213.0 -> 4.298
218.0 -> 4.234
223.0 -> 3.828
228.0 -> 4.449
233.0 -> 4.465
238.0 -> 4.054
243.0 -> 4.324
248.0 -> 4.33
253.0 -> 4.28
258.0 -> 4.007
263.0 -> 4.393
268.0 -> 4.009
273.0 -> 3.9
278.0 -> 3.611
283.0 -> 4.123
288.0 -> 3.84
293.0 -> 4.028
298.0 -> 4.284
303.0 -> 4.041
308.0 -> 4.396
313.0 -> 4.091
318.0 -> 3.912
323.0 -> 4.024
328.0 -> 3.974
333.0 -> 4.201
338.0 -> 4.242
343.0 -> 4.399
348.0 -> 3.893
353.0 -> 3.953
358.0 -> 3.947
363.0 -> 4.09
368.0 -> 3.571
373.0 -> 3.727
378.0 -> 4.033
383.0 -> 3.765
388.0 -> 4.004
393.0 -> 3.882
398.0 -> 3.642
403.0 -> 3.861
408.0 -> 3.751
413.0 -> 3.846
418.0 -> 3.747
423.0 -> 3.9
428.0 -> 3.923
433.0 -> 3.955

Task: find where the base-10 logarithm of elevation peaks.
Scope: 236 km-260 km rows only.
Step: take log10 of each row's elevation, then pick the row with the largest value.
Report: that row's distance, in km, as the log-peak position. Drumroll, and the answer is 248.0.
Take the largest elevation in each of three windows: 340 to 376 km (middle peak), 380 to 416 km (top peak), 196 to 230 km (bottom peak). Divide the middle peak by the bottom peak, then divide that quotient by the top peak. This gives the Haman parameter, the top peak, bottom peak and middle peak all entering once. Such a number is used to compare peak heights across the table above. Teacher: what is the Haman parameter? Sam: 0.247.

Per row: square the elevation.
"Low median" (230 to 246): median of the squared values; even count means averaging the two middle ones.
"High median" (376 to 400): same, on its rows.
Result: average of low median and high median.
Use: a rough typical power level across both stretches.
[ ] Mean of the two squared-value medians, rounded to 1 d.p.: 16.9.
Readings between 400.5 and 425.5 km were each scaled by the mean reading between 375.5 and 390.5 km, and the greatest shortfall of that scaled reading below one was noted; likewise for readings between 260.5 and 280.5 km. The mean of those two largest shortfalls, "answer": 0.06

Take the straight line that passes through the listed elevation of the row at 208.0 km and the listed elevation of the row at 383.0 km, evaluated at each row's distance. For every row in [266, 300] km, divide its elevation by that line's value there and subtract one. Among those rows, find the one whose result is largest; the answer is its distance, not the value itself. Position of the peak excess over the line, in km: 298.0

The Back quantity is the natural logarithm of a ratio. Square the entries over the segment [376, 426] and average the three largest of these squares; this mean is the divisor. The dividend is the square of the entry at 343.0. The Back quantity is 0.20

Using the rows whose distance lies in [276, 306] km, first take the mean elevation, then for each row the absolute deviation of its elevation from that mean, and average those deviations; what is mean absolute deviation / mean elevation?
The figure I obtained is 0.044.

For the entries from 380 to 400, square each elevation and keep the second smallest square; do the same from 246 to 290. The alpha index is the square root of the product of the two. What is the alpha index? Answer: 14.5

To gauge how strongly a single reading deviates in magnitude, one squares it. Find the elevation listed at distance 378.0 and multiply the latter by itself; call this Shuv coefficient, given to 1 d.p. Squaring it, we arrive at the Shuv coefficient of 16.3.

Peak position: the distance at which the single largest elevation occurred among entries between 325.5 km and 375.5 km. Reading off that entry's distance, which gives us 343.0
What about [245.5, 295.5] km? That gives 263.0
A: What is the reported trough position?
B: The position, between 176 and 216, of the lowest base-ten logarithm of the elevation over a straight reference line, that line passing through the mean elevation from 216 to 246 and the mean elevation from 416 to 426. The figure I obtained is 178.0 km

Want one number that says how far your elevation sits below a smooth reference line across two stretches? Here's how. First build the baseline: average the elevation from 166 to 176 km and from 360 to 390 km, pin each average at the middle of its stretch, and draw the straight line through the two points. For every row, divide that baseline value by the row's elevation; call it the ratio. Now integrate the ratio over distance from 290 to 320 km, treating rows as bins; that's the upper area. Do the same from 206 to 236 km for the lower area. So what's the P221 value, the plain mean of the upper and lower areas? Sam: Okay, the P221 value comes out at 28.7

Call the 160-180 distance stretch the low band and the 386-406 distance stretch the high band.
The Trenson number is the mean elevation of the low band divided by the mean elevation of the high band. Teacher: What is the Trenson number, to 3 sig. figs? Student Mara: 1.04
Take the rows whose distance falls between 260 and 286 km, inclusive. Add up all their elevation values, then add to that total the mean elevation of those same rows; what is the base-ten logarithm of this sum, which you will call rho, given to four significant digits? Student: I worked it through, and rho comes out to 1.381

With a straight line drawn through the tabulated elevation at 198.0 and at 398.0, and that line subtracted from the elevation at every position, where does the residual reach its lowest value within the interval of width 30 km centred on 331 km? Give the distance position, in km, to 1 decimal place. 318.0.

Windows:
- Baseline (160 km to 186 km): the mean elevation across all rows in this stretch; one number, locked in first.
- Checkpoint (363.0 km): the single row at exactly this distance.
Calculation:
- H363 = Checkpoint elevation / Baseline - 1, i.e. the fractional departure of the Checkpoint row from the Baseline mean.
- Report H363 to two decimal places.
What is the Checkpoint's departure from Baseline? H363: 0.01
